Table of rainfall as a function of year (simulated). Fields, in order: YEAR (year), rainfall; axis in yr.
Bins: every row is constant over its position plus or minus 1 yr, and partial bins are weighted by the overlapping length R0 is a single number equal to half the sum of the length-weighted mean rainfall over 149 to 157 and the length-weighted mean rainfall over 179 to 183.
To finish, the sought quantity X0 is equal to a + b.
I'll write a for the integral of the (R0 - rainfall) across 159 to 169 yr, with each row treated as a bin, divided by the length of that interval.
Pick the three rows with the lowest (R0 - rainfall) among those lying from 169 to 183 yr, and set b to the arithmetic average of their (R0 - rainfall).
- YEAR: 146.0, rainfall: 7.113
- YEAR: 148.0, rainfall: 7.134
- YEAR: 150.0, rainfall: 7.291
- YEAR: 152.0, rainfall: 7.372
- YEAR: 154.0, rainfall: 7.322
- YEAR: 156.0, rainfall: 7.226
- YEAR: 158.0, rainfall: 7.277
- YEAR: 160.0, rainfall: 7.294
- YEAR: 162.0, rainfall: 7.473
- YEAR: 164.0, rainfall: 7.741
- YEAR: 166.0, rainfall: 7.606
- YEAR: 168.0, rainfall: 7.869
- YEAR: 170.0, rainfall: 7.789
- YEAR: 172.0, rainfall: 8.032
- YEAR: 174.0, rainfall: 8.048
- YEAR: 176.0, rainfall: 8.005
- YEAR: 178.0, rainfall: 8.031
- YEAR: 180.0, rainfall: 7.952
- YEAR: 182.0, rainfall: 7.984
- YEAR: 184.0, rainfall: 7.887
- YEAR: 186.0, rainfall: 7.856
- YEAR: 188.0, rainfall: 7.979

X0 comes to -0.36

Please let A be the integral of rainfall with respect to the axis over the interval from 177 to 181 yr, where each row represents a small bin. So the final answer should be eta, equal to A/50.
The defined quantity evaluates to 0.639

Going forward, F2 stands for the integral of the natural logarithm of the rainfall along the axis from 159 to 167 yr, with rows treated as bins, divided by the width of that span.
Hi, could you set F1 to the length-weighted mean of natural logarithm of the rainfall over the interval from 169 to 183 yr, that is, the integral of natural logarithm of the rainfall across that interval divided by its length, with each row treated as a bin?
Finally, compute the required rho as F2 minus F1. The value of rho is -0.058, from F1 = 2.08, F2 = 2.02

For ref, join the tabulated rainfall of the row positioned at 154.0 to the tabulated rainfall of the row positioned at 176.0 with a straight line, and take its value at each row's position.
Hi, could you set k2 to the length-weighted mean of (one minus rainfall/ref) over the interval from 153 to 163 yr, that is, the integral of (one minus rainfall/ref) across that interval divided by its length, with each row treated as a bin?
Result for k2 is 0.017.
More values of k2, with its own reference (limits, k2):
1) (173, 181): 0.003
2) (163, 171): -0.003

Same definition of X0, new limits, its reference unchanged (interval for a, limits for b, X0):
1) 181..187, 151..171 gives -0.44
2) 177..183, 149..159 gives -0.05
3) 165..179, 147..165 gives -0.17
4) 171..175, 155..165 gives -0.27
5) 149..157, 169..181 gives -0.07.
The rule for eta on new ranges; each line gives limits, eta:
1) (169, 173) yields 0.633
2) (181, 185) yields 0.635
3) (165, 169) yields 0.619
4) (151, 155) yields 0.588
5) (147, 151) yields 0.577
